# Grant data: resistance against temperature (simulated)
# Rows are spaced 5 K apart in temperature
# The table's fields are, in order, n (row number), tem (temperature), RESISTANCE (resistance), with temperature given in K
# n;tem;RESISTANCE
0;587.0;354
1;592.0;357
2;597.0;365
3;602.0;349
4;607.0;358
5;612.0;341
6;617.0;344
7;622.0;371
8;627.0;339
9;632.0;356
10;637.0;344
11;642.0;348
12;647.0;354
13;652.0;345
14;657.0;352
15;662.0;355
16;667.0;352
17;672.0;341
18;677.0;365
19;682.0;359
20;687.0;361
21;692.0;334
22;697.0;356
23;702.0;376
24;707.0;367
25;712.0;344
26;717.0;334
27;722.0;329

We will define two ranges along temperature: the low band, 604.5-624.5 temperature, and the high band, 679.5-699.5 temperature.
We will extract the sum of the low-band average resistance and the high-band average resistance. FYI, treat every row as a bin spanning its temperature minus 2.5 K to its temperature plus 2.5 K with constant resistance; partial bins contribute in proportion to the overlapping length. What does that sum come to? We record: 706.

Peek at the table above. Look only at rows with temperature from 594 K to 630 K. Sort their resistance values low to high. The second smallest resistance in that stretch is 341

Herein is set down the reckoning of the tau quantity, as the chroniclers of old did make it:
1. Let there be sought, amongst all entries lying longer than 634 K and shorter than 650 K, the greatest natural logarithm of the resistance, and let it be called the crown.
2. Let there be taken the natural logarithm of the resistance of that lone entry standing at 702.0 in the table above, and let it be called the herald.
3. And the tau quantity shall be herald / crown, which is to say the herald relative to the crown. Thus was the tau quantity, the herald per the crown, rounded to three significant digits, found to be 1.01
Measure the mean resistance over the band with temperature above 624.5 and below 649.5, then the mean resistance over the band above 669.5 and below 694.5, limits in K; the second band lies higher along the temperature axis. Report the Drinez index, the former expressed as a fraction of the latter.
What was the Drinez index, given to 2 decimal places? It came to 0.99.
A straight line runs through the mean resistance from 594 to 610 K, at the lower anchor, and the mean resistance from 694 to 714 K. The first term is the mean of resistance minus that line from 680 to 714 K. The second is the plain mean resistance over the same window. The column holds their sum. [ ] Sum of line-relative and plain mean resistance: 353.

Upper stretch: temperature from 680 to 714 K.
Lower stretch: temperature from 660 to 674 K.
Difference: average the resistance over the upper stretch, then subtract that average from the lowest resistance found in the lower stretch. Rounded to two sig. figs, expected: -16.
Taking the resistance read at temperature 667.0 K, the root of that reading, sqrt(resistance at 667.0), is 18.8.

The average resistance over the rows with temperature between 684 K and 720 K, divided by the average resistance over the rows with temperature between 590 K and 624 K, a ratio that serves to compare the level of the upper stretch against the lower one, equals 0.995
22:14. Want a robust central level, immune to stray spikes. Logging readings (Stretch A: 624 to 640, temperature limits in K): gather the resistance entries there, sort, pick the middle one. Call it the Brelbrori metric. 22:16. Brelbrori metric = 344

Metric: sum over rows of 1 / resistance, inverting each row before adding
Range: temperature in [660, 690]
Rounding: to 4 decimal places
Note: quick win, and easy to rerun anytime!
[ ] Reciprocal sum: 0.0169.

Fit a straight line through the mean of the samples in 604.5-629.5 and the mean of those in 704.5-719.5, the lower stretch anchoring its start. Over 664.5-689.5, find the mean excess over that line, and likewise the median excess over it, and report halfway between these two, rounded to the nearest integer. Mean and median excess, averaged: 8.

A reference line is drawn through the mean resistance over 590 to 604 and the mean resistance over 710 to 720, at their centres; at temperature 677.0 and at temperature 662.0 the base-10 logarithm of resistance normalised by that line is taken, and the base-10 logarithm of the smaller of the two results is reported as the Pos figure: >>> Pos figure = -2.0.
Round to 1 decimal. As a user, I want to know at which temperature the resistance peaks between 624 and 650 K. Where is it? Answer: 632.0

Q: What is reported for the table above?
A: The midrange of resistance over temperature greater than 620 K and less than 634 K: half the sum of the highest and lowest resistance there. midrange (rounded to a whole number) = 355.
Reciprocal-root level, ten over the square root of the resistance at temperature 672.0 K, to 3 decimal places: 0.542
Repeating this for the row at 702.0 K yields 0.516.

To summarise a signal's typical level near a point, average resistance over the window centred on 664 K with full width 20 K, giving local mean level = 350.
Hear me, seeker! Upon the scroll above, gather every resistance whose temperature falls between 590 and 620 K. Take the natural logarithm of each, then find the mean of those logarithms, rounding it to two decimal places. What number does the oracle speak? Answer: 5.86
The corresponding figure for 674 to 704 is 5.88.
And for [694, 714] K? 5.89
